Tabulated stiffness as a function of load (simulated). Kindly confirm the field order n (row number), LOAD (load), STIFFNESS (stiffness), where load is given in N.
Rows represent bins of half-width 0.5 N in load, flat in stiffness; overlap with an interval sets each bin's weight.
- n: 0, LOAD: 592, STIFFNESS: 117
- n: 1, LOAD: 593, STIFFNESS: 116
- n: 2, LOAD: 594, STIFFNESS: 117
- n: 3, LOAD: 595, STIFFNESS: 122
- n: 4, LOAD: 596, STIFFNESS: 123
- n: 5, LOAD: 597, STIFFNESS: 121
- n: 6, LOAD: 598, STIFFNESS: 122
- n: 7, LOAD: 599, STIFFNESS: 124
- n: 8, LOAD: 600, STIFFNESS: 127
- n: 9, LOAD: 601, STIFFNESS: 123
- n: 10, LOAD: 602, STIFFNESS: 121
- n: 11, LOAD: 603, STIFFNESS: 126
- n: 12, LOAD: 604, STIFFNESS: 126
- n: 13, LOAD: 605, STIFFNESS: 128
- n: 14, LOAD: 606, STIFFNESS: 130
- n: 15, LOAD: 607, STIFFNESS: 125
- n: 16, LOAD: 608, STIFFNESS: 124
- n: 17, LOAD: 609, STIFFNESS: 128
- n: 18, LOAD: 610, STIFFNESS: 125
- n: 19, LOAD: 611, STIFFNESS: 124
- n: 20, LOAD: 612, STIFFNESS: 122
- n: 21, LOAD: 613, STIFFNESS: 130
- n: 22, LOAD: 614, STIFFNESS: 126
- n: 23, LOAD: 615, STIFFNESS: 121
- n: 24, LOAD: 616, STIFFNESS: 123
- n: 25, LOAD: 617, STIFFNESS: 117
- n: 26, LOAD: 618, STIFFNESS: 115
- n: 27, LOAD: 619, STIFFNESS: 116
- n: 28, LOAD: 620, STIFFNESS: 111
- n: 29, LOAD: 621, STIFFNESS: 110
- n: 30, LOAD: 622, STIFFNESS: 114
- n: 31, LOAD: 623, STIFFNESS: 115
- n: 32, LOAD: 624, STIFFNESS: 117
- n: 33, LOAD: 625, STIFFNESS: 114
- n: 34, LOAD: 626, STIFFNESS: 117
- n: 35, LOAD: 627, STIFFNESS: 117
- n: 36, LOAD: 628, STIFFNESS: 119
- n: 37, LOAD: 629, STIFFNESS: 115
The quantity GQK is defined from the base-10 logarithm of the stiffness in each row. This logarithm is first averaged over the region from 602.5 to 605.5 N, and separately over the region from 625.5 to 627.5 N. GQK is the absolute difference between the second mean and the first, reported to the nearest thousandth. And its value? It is 0.034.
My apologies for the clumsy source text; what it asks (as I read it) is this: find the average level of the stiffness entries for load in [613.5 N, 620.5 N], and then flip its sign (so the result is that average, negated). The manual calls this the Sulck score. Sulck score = -118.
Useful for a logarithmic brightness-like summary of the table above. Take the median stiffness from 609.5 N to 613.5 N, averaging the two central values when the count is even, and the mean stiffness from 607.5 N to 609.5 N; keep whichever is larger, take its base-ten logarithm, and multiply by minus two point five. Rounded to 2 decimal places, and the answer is -5.25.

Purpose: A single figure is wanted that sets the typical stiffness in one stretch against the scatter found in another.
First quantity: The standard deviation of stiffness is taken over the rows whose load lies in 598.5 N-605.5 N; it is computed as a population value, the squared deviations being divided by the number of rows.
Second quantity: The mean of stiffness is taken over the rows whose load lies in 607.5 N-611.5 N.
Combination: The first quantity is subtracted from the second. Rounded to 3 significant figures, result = 123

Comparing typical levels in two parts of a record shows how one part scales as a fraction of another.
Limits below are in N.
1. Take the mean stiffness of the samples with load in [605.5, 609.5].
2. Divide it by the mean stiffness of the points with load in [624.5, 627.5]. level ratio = 1.09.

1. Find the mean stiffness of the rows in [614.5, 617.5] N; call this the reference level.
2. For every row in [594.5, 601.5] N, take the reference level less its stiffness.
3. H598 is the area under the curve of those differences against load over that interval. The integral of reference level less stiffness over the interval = -20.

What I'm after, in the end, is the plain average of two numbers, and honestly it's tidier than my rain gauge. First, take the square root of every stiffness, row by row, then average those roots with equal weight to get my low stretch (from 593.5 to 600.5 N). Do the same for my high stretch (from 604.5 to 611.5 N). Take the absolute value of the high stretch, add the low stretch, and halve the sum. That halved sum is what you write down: 11.1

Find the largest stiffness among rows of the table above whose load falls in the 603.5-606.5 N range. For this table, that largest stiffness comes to 130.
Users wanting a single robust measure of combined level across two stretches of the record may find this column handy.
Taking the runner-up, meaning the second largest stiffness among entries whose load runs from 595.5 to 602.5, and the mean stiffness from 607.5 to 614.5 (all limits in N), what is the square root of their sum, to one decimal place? 15.8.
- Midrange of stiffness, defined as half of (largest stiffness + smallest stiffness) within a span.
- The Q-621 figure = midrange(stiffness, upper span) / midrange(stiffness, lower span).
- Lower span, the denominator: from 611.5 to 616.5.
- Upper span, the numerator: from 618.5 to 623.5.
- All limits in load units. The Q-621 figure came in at 0.90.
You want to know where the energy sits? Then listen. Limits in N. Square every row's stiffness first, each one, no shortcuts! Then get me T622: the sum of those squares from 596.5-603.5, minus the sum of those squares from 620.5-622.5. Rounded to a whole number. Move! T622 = 81580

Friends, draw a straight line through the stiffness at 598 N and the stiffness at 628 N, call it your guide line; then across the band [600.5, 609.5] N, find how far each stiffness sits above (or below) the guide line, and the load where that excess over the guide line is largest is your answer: 606 N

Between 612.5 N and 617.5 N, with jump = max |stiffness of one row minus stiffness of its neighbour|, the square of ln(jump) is 3.2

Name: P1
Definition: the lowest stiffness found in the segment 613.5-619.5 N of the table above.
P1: 115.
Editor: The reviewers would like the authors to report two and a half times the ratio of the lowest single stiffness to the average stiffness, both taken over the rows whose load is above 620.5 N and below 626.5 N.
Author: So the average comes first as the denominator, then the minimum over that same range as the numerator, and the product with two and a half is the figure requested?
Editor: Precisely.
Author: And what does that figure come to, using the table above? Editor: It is 2.40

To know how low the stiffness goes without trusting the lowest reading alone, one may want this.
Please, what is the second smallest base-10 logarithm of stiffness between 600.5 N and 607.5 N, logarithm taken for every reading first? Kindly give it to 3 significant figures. 2.09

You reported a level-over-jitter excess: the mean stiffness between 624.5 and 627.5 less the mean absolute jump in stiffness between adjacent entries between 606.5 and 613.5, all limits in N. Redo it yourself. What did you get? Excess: 113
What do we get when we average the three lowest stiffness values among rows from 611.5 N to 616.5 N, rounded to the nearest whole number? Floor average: 122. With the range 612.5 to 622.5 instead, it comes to 112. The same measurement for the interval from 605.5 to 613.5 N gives 123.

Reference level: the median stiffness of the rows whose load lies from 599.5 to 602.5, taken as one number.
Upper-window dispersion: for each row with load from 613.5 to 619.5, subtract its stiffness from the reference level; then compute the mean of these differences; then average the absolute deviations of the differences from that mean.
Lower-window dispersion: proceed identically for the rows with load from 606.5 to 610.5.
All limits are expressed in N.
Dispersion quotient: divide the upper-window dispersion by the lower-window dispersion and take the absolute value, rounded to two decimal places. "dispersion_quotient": 2.93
